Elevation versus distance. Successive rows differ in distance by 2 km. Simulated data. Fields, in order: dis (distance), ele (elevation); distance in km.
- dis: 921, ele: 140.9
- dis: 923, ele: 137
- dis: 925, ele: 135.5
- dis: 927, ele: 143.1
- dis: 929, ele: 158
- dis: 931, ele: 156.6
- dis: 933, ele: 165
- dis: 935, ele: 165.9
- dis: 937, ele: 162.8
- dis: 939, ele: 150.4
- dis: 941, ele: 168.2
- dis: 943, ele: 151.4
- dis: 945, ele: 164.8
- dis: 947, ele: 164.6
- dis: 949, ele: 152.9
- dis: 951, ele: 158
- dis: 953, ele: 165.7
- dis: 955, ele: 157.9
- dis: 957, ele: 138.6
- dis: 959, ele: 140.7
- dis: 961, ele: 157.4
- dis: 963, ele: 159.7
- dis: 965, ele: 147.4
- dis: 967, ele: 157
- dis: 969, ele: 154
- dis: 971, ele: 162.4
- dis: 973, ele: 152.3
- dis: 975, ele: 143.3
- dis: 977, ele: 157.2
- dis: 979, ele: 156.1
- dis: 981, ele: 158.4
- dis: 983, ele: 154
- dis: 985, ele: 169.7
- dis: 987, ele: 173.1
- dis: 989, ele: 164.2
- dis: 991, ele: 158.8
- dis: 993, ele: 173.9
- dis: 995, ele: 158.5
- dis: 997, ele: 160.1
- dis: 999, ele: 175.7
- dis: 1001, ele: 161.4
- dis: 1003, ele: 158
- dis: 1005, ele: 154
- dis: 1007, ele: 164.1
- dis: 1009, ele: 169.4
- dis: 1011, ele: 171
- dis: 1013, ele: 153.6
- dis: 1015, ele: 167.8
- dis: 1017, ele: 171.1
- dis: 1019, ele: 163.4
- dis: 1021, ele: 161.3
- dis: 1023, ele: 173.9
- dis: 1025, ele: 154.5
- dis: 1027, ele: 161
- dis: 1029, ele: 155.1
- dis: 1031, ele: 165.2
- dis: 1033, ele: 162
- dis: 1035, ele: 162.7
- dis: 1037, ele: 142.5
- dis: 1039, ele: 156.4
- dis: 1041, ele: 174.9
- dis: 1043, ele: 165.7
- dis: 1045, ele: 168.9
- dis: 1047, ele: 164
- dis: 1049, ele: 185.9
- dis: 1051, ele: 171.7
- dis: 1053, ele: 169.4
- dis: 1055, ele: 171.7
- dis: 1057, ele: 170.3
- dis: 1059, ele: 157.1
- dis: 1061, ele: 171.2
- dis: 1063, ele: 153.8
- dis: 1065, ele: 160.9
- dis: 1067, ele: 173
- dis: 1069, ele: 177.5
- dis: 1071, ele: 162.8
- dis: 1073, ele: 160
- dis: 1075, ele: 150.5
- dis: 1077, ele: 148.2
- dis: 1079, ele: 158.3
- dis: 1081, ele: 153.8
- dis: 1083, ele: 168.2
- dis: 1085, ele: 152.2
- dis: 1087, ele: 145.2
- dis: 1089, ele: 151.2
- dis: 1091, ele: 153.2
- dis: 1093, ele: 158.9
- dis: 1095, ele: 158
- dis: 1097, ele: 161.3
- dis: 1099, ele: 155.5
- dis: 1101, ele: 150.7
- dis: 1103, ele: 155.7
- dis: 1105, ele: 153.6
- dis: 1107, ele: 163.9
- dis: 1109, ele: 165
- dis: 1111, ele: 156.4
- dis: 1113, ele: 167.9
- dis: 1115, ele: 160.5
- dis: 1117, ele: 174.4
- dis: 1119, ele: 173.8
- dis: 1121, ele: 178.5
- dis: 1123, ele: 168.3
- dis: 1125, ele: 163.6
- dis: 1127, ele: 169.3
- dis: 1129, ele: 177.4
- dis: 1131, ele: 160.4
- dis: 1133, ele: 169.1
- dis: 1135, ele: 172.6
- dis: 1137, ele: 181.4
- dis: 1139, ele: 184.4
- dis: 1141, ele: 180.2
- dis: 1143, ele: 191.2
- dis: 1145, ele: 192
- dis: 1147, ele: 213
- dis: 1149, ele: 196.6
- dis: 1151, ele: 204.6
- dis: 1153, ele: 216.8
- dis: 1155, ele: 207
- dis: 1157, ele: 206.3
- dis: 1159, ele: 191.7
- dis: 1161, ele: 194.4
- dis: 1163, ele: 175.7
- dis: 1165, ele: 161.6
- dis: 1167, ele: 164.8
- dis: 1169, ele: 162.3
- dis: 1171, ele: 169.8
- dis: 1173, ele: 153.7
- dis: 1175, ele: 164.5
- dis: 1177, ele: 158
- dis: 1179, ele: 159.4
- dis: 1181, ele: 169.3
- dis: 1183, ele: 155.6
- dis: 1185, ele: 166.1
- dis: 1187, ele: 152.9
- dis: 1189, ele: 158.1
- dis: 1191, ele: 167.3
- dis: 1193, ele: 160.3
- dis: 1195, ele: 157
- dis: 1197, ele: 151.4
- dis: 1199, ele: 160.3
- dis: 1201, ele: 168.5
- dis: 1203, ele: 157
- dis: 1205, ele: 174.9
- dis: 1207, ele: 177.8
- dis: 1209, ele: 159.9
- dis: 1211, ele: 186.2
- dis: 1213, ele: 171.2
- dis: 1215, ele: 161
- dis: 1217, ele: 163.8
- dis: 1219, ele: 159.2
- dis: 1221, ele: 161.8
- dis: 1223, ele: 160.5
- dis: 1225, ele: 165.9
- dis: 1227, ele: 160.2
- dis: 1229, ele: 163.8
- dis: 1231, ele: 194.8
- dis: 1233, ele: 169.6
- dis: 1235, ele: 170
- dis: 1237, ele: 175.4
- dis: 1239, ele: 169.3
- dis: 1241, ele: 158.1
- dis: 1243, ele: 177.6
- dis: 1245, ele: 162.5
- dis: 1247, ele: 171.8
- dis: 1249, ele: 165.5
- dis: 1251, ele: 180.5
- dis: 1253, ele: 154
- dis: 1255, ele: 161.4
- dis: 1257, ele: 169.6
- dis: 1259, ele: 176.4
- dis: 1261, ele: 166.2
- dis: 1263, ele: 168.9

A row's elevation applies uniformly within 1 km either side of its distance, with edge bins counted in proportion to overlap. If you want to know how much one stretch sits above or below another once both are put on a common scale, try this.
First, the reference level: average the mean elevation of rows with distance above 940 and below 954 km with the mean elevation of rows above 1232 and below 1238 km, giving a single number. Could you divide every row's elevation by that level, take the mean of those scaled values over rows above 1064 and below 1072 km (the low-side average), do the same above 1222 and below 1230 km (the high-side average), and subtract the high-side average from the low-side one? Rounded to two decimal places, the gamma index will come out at 0.04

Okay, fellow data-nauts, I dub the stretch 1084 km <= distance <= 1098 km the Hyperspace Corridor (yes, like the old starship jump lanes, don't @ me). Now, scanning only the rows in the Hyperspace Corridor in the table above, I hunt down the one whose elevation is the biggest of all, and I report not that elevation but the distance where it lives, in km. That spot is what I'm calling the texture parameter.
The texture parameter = 1097 km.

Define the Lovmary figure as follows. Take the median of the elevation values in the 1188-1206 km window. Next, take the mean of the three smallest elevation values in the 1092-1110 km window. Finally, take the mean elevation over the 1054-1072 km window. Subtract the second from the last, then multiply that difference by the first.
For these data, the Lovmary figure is 2118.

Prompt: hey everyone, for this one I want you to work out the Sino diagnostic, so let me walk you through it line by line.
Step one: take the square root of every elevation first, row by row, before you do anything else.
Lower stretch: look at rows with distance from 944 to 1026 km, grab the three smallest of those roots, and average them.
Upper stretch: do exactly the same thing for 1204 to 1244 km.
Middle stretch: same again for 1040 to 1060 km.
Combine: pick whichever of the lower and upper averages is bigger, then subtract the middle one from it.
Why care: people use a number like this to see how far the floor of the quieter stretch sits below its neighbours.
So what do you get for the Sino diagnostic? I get -0.13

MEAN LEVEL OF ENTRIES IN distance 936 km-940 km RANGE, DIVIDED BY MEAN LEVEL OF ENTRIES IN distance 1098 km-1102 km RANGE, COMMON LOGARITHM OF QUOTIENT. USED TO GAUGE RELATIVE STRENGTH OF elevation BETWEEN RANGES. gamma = 0.010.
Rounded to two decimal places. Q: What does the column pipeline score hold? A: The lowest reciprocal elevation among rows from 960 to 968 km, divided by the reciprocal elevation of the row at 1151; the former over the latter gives 1.28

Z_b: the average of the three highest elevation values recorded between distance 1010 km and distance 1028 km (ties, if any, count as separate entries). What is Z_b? 172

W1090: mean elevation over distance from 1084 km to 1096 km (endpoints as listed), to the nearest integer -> 153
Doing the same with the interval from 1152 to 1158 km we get 210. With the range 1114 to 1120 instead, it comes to 170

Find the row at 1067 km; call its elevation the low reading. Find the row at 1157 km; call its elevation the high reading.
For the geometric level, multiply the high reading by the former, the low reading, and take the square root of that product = 189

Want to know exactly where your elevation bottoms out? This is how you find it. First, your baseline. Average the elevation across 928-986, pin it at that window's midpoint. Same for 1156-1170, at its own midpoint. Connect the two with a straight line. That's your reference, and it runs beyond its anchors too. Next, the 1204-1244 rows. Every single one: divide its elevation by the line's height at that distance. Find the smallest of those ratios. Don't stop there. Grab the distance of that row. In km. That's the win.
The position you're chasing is 1241 km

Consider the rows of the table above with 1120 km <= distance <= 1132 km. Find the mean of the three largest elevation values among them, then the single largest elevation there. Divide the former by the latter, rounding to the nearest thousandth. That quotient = 0.981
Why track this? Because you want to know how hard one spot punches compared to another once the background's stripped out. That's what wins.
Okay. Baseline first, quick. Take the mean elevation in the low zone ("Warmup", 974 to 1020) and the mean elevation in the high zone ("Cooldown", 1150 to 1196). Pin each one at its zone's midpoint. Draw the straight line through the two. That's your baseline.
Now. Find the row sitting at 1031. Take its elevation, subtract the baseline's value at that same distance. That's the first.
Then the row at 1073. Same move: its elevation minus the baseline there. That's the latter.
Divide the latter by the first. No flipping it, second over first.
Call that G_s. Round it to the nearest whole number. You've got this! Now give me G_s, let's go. -10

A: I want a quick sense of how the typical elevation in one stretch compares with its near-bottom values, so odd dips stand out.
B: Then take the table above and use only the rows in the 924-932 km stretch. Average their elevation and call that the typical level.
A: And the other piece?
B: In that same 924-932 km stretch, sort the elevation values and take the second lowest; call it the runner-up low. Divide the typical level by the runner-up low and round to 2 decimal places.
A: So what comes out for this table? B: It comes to 1.04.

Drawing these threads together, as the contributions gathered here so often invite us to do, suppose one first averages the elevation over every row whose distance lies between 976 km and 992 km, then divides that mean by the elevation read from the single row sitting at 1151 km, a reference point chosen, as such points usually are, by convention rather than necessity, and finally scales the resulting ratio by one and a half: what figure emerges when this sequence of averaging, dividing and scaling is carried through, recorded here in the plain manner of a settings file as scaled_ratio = 1.18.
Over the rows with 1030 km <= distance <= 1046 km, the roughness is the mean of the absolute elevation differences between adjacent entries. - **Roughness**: 9.8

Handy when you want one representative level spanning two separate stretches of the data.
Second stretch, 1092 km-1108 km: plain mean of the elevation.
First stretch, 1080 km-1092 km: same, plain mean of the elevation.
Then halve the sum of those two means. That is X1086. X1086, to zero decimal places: 156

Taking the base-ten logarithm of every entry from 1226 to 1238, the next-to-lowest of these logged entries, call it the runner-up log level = 2.21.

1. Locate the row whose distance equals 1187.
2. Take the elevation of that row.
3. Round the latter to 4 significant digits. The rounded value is 152.9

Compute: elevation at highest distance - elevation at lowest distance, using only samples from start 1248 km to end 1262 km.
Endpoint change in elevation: 1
